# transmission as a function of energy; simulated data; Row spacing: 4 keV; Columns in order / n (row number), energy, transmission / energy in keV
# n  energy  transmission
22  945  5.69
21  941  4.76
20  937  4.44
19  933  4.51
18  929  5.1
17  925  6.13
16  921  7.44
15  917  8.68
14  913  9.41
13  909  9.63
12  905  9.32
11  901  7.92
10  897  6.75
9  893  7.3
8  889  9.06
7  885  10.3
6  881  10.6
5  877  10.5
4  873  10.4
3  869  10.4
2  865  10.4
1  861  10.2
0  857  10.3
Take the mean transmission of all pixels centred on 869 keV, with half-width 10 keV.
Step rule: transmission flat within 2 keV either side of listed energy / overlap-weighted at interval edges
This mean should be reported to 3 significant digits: 10.4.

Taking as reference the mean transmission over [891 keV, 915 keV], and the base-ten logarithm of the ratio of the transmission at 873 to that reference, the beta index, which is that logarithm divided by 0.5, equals 0.19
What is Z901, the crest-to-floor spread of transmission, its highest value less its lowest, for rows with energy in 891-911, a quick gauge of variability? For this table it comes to 2.9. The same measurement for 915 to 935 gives 4.2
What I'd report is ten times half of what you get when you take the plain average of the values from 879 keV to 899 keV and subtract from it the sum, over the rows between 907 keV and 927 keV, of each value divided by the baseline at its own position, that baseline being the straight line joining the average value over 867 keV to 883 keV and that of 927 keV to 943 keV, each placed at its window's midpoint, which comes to 12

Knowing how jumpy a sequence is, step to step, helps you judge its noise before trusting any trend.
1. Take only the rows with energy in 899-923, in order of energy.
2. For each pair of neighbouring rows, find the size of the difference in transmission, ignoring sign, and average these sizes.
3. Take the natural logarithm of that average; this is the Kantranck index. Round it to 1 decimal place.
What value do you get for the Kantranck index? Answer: -0.2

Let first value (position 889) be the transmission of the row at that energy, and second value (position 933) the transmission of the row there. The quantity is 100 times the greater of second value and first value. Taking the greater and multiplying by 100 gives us 906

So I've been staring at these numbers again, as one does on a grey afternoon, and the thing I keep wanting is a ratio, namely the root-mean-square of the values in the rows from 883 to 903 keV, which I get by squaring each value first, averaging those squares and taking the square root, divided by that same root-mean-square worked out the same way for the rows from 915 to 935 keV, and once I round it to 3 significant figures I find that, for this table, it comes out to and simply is 1.28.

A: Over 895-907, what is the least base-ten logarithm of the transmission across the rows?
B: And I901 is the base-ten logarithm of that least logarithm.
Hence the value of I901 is -0.08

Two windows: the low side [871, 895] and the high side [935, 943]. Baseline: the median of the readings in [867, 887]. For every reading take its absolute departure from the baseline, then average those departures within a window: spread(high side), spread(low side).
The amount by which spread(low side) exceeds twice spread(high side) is -11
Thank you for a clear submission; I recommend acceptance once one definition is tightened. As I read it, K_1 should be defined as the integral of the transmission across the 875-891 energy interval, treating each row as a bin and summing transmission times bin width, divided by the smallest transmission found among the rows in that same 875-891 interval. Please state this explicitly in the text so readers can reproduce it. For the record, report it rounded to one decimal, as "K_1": 17.9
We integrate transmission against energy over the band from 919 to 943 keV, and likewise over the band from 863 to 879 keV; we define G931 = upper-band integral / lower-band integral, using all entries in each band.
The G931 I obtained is 0.78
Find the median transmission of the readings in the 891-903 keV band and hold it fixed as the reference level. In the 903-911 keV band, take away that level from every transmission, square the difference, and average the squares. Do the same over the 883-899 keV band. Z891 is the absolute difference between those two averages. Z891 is 2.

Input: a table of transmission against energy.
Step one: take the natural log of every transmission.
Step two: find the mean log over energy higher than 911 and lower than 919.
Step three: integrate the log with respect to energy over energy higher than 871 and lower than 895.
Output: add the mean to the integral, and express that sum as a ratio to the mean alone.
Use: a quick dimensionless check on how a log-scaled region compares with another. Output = 26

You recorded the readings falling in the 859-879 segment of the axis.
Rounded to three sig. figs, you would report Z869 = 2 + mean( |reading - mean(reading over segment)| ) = 2.07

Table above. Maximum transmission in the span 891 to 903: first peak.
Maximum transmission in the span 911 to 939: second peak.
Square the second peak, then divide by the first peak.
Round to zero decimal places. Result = 11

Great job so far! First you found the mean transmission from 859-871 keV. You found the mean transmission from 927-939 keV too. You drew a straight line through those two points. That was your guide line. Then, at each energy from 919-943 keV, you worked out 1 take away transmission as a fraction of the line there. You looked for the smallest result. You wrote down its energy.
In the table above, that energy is 921 keV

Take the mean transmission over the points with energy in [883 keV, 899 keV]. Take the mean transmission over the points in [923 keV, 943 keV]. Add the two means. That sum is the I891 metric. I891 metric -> 13.3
